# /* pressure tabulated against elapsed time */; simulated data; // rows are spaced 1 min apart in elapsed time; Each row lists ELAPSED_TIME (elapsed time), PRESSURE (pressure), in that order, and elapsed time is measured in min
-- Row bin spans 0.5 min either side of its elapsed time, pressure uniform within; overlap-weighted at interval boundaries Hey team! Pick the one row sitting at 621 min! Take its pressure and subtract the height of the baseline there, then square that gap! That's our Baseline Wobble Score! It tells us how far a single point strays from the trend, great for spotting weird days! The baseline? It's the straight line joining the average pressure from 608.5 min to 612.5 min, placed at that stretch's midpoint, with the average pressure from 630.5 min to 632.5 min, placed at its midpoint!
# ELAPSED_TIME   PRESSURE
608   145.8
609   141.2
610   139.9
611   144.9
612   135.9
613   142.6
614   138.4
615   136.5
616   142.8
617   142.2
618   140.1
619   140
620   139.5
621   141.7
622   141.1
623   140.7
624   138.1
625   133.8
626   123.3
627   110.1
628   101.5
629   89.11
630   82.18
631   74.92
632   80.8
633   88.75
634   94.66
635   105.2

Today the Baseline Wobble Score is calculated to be 1058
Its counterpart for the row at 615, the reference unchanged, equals 89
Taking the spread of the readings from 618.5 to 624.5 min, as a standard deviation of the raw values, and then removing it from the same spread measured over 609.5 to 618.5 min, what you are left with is 2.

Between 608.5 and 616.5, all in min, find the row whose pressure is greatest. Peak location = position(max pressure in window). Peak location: 611 min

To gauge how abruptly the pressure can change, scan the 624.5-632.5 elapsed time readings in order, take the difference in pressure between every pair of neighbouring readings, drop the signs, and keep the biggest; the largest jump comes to 13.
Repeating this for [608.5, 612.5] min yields 9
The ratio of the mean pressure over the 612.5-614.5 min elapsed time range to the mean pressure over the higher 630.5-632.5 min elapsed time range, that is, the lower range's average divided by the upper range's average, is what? 1.8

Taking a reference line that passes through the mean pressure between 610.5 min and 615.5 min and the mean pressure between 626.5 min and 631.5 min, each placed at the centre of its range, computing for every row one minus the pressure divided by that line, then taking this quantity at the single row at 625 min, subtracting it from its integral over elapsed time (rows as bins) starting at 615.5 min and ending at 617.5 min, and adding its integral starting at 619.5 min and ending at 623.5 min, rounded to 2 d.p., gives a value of -0.85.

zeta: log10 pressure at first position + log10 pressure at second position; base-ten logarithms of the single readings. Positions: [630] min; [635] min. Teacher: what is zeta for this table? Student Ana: 3.94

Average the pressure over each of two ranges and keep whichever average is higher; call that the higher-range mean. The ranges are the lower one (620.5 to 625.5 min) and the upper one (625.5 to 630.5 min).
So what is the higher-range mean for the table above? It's 139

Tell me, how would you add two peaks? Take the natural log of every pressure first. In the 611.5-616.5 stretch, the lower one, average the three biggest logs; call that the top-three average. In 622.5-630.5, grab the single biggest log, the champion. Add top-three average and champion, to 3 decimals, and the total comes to 9.897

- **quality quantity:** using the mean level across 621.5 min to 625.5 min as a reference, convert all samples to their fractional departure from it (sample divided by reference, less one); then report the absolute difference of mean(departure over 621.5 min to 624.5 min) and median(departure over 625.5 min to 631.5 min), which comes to 0.323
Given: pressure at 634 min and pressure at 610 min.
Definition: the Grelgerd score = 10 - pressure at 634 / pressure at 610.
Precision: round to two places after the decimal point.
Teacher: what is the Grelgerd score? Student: 9.32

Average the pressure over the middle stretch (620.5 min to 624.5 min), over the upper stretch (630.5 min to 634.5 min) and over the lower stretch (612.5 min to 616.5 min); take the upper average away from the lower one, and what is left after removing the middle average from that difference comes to -85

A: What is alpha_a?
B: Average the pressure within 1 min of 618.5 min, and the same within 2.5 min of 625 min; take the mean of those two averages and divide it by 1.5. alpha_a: 90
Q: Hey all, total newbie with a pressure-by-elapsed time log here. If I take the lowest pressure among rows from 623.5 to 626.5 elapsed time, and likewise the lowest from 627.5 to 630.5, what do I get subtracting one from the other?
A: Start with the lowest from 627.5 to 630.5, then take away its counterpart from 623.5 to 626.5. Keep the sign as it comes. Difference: -41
